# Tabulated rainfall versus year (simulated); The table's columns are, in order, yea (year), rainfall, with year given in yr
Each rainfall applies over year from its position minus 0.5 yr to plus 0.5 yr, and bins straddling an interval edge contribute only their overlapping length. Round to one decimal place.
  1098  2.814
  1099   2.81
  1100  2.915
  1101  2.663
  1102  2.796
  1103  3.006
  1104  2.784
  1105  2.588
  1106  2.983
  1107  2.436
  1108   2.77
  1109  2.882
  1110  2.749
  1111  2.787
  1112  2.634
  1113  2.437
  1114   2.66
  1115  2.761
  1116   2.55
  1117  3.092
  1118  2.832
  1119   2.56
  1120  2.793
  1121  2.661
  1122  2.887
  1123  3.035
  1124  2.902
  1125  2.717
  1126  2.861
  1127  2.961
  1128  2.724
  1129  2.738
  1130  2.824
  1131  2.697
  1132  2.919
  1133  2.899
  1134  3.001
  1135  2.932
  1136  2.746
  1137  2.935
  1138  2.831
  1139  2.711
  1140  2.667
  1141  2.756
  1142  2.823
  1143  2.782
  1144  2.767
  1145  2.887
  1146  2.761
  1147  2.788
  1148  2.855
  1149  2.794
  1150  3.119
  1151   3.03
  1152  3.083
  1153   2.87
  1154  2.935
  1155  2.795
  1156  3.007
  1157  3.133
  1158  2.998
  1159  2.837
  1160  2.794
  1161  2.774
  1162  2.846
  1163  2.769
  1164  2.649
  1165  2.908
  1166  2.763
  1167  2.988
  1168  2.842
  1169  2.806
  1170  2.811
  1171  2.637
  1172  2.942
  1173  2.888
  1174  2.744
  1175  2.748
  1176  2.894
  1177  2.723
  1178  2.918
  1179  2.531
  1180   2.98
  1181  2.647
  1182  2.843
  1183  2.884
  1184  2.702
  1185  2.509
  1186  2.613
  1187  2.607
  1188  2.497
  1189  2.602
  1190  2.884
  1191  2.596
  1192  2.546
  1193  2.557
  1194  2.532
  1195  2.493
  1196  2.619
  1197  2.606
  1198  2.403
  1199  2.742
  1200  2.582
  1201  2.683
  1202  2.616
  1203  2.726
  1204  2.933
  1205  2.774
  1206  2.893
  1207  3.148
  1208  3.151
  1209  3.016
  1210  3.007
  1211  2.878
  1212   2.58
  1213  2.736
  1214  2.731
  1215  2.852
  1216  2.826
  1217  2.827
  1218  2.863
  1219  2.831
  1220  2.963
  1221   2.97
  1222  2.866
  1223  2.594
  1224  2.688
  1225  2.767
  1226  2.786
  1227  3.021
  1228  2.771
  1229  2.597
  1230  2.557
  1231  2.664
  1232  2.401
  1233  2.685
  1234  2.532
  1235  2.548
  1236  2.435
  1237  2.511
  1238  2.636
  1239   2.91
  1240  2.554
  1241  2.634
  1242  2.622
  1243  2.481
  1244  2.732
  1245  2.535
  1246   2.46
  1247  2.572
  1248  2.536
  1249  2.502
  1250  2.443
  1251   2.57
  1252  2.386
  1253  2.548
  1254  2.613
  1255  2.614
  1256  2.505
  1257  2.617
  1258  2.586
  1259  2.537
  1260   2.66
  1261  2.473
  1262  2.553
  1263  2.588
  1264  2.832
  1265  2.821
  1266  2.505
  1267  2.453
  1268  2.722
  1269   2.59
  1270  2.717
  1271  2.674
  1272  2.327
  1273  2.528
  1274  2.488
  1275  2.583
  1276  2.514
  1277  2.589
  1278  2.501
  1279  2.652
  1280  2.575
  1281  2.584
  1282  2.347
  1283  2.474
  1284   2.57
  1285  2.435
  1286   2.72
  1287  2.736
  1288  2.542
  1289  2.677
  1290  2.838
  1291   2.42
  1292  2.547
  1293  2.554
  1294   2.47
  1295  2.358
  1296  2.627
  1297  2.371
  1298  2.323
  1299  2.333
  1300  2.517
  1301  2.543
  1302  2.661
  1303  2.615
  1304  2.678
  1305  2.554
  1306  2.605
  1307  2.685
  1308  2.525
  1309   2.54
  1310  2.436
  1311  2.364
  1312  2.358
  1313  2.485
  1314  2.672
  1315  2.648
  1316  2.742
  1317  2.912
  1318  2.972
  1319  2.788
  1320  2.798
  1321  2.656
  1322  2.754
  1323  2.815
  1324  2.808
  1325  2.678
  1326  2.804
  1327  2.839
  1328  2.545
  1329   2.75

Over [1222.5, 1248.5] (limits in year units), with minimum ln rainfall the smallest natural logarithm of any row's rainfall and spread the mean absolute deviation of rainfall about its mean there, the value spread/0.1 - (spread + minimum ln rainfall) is 0.1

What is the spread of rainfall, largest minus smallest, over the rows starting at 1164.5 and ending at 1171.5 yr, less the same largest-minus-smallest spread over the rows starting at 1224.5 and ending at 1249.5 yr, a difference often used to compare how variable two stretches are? -0.3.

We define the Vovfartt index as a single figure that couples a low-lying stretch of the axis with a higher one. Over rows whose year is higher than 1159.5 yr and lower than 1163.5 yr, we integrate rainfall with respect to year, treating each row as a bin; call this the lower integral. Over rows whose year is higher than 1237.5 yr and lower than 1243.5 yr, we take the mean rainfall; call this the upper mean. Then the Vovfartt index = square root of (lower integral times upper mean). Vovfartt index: 5.4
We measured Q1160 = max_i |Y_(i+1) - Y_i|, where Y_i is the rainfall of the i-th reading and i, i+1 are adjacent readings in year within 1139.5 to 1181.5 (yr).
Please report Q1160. 0.45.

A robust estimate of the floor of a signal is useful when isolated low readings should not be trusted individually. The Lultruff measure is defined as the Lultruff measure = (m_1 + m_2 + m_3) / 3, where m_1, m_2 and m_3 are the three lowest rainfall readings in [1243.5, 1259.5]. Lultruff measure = 2.43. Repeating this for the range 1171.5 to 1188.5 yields 2.51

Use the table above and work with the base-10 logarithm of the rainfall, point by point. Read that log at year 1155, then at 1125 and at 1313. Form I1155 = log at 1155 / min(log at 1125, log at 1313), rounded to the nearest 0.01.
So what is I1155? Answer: 1.13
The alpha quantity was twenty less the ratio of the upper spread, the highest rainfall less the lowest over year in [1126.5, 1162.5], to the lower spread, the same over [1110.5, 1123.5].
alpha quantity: 19.3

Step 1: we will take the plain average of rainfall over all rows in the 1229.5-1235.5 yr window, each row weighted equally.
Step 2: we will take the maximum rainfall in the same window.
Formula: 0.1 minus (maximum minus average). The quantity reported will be -0.02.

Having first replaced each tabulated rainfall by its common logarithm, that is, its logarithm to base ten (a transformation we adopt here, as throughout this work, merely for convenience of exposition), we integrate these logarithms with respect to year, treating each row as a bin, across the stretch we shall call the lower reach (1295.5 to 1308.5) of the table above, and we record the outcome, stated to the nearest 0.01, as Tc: 5.26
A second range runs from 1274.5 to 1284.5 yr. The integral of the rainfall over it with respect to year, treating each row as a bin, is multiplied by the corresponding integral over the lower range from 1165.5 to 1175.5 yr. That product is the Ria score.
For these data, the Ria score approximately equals 715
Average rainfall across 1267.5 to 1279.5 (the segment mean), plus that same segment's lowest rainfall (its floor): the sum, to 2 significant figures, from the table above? 4.9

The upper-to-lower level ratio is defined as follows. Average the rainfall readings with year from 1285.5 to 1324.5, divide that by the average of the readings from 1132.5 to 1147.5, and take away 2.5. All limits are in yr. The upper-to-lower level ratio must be -1.58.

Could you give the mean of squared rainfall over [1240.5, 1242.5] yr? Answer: 6.91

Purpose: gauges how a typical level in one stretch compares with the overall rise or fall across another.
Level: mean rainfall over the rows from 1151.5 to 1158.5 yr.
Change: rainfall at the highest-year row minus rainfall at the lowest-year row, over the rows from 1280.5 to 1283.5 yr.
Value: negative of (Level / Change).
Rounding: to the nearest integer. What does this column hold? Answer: 27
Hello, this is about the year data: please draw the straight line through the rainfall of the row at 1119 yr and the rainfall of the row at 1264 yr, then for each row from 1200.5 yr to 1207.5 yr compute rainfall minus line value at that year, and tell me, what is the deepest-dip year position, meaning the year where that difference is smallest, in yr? 1202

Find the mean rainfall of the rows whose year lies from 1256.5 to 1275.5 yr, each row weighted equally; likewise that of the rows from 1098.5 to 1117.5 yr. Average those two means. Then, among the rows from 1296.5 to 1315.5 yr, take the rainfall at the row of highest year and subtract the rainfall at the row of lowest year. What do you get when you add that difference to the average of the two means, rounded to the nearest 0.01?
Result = 2.95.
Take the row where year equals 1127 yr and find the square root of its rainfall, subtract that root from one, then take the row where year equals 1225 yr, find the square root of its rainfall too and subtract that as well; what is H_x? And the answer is -2.38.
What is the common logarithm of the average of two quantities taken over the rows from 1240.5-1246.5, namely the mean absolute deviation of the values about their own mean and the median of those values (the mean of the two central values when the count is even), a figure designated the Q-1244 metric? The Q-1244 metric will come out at 0.124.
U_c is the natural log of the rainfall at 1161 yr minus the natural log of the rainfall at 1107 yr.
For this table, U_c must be 0.13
